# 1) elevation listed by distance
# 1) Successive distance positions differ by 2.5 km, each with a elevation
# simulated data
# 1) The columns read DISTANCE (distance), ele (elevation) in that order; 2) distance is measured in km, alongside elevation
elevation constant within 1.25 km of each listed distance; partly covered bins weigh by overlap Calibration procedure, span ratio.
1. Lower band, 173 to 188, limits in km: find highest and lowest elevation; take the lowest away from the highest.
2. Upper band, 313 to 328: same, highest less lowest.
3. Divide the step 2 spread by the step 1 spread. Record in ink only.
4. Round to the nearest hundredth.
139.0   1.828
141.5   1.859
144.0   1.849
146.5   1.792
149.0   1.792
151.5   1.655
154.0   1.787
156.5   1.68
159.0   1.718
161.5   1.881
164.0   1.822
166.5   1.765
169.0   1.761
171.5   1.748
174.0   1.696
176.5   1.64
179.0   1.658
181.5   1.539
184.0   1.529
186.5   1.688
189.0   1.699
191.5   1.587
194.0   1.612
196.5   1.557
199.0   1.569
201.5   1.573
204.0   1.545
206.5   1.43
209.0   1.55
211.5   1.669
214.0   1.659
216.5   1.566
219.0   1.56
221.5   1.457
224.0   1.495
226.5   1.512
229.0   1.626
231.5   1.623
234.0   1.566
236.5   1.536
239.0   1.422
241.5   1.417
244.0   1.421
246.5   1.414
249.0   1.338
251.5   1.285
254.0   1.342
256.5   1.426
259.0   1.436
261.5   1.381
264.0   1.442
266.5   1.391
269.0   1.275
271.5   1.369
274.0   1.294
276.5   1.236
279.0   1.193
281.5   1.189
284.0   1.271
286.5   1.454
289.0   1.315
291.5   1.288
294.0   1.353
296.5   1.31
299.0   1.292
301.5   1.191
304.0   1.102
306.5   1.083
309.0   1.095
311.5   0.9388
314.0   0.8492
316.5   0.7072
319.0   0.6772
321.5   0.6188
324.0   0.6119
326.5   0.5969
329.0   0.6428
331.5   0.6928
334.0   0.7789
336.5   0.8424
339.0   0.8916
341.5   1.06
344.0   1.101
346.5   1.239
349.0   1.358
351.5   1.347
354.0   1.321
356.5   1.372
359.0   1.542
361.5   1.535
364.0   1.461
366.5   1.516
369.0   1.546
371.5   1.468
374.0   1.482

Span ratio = 1.51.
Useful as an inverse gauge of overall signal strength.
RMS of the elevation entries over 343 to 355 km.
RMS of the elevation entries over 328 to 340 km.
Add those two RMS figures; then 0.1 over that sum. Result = 0.0487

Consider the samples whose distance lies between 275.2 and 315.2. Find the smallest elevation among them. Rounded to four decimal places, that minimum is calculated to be 0.8492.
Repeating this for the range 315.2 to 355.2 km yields 0.5969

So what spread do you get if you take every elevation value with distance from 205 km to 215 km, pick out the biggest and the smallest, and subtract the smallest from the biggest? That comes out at 0.24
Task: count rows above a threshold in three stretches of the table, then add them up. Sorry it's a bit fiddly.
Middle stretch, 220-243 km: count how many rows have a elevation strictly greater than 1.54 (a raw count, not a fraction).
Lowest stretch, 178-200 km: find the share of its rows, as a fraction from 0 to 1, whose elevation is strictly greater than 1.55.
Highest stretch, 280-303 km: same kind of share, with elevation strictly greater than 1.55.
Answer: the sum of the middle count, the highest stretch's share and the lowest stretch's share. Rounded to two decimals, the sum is 3.78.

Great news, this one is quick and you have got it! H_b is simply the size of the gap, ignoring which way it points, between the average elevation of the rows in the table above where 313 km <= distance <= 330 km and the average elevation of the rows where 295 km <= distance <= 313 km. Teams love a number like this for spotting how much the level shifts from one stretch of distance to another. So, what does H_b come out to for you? 0.47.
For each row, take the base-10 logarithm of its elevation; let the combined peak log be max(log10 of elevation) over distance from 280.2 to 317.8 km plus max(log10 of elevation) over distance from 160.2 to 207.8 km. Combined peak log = 0.44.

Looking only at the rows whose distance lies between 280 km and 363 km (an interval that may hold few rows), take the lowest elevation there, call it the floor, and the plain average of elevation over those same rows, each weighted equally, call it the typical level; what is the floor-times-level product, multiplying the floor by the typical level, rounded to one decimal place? 0.6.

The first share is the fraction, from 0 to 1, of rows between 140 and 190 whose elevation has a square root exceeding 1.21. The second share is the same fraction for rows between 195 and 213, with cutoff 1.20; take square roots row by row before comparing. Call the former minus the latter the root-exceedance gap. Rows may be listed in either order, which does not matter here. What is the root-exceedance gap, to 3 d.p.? 0.143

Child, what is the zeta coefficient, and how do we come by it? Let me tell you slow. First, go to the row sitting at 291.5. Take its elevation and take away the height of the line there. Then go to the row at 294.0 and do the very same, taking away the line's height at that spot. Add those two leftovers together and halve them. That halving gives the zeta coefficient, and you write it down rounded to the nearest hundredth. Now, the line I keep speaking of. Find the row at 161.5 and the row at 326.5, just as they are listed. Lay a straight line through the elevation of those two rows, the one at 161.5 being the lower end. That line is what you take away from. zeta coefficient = 0.46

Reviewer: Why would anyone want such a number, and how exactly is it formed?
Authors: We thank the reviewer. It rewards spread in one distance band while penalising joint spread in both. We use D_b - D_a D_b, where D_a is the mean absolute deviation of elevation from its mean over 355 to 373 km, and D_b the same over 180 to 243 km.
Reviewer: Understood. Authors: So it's 0.055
